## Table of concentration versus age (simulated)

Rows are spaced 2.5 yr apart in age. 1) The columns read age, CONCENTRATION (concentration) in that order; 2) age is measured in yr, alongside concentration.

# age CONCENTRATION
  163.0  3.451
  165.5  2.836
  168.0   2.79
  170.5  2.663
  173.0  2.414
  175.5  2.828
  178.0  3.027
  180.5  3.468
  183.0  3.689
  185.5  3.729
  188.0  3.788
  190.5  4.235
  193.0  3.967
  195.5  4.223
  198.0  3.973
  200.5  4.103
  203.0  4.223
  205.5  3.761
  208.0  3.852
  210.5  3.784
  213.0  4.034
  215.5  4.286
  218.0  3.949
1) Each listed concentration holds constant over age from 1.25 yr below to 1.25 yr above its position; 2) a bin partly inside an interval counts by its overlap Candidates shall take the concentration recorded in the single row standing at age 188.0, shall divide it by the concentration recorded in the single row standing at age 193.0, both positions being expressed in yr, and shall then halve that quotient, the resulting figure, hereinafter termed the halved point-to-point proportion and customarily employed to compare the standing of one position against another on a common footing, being 0.48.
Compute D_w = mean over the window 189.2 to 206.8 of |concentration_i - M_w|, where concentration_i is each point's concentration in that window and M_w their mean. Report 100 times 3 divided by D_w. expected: 2072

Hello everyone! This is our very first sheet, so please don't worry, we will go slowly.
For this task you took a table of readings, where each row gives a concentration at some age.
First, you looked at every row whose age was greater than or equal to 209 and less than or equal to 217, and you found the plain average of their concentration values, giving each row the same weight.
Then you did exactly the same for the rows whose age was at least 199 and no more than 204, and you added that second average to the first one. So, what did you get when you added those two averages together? 8.2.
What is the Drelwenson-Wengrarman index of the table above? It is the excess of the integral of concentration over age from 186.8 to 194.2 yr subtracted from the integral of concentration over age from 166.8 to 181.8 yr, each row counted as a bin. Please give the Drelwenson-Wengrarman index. 13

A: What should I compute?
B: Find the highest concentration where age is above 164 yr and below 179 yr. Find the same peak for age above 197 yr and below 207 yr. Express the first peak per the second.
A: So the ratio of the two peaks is 0.72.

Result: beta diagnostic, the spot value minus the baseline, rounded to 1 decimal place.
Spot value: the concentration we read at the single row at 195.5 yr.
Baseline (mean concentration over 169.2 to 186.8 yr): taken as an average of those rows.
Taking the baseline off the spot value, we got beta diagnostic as 1.1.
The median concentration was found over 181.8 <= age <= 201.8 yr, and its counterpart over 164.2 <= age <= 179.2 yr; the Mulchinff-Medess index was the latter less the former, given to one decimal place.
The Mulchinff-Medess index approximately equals -1.2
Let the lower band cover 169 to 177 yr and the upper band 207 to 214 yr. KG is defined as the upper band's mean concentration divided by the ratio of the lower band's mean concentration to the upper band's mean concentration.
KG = 5.7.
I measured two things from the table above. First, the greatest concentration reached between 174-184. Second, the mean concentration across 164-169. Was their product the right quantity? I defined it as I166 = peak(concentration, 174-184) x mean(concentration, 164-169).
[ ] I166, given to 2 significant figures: 10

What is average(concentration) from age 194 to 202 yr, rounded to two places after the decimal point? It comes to 4.10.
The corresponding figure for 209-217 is 4.03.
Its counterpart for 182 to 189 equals 3.74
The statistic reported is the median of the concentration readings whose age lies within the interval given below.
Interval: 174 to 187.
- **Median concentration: 3.5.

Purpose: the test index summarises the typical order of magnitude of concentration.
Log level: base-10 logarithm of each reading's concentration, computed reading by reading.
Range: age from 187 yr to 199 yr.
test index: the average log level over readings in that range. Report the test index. 0.61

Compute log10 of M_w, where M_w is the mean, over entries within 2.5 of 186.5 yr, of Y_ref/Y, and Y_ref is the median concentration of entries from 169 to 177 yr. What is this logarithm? -0.15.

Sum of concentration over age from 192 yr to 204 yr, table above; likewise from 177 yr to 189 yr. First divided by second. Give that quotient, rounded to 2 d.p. 1.16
